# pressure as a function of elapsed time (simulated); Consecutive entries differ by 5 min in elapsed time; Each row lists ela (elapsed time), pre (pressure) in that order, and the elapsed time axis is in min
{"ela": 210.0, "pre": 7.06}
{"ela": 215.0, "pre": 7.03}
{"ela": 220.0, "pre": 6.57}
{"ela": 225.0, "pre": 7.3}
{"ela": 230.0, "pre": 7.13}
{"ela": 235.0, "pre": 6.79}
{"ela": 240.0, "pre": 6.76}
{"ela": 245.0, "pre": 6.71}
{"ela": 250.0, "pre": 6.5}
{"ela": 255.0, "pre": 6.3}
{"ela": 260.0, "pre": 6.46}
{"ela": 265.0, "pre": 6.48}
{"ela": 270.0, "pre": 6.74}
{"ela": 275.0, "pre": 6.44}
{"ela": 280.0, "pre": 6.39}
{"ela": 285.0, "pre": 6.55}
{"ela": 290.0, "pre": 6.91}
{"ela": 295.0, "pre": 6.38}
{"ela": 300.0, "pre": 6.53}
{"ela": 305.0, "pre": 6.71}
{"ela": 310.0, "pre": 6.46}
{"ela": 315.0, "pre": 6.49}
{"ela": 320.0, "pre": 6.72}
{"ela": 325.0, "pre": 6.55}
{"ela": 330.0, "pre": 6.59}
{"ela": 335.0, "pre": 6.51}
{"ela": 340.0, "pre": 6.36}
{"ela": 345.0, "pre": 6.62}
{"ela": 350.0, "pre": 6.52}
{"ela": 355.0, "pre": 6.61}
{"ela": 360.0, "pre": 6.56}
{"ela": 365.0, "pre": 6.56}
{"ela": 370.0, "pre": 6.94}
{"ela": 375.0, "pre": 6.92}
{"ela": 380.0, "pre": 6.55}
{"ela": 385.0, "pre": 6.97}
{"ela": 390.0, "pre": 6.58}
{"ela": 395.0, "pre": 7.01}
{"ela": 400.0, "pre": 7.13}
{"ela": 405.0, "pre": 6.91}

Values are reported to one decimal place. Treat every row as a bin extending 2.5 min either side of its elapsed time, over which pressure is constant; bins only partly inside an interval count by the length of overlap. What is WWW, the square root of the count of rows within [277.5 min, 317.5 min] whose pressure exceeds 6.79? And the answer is 1.0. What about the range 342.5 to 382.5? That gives 1.4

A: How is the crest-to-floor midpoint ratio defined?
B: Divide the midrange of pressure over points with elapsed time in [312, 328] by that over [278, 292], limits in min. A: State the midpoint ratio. 0.99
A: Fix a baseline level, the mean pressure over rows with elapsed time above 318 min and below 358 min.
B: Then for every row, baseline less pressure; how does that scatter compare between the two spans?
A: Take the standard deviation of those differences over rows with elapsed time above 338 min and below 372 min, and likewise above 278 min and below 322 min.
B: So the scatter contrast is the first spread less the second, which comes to 0.00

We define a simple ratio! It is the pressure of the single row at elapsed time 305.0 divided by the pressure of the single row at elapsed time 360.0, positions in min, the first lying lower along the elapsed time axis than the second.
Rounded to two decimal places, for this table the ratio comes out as 1.02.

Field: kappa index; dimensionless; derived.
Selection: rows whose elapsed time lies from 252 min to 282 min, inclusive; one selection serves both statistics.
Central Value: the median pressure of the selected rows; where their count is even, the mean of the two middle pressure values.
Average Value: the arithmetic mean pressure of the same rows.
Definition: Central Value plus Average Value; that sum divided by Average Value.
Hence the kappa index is 2.00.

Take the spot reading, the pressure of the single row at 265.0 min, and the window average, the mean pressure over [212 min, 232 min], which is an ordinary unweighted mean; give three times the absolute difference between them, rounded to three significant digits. 1.58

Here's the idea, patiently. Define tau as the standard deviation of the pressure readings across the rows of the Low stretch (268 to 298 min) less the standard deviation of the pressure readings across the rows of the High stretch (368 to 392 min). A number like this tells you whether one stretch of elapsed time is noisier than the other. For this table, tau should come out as 0.01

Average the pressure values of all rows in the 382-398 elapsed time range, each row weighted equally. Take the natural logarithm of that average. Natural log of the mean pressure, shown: 1.92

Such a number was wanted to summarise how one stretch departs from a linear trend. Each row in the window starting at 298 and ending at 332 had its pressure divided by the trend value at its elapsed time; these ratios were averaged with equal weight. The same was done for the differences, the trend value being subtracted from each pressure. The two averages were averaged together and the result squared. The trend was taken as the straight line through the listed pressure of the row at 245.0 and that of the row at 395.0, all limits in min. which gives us 0.119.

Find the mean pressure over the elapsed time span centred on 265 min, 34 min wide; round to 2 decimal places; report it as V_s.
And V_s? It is 6.47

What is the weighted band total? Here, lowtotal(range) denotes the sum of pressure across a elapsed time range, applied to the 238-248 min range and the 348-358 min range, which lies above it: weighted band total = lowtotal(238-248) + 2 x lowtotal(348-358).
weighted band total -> 39.7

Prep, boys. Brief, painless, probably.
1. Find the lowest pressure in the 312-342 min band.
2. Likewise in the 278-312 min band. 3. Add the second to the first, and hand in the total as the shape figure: 12.7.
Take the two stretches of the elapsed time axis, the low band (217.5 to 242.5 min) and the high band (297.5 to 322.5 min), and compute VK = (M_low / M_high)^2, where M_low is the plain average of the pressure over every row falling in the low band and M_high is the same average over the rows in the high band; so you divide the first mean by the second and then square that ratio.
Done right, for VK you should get 1.10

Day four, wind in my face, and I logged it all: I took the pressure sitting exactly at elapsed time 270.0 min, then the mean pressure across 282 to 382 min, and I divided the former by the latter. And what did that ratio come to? 1.02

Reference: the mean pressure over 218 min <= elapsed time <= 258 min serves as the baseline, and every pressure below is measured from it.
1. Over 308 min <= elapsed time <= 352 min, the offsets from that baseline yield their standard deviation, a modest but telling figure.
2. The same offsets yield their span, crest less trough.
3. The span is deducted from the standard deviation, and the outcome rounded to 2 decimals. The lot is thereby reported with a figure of -0.26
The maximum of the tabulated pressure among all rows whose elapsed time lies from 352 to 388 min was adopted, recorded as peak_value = 6.97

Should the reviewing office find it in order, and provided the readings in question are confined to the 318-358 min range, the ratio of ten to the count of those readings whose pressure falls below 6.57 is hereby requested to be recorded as 2.5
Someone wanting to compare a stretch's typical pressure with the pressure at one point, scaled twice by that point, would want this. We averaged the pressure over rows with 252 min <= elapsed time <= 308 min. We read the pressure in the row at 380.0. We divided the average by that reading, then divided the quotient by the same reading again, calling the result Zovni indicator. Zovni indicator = 0.152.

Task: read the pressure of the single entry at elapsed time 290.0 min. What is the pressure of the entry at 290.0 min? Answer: 6.91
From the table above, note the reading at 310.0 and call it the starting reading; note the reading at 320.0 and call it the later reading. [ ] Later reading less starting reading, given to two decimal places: 0.26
